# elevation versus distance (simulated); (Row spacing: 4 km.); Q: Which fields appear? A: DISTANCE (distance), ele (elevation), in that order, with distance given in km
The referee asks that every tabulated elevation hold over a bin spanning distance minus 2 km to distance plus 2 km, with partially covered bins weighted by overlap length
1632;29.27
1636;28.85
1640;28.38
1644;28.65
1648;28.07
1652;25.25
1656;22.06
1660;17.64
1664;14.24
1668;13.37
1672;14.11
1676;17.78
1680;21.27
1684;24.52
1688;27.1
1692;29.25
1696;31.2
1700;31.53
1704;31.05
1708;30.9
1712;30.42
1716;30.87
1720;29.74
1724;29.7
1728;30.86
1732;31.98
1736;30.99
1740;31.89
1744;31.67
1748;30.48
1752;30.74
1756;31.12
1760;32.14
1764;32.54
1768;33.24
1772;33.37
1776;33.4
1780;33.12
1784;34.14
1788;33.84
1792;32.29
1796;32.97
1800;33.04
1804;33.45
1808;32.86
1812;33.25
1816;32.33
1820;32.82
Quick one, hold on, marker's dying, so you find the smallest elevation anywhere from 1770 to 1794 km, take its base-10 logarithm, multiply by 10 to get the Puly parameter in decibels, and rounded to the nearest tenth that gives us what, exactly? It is 15.1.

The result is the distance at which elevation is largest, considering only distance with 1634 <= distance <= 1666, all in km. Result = 1636 km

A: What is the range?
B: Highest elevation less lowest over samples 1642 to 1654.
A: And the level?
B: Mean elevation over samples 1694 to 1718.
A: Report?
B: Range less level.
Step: -27.6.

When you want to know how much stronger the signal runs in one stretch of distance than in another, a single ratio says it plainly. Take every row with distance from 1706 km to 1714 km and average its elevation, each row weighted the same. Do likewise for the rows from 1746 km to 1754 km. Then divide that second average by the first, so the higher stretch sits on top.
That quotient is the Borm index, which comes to 1.00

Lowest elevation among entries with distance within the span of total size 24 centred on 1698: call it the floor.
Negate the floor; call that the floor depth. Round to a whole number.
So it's -27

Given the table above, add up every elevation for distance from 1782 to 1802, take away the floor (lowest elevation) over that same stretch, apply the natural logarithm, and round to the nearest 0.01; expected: 4.90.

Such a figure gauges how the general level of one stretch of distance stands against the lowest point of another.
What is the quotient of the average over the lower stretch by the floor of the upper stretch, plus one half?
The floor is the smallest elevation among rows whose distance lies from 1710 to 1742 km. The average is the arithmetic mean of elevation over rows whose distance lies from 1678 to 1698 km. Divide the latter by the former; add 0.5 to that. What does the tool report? 1.40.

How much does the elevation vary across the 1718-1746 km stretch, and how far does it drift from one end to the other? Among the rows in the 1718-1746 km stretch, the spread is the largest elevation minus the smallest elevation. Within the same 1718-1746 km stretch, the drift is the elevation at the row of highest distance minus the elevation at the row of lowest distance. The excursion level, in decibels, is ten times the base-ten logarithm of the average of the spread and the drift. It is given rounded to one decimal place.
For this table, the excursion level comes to 3.2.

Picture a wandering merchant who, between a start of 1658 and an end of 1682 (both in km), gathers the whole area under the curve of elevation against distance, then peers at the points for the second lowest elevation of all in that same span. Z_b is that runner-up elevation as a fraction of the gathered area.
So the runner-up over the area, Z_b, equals 0.0358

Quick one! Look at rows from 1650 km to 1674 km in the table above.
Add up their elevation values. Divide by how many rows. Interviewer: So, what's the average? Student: 18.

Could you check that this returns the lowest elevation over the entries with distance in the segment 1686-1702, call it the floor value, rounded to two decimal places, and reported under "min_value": 27.10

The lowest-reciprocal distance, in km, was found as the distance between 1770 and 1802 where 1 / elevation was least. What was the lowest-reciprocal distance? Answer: 1784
